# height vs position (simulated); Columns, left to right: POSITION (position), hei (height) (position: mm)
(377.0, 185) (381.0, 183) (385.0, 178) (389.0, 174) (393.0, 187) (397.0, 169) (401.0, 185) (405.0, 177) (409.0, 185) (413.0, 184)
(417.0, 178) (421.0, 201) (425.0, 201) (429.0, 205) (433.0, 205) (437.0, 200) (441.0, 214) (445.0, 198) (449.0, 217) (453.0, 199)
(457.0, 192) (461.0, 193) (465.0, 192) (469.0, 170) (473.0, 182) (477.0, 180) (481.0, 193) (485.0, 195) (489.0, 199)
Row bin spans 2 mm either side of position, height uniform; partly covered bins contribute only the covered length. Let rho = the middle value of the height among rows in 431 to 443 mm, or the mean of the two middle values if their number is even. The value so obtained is 205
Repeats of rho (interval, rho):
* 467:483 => 181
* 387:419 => 181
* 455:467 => 192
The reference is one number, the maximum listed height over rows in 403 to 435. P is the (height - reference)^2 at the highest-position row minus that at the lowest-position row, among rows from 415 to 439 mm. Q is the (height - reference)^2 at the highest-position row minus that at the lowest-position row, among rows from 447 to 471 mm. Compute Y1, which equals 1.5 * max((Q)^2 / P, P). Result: -1056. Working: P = -704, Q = 1081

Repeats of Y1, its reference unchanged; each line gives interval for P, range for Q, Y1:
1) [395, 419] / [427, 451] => -55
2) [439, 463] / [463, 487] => 113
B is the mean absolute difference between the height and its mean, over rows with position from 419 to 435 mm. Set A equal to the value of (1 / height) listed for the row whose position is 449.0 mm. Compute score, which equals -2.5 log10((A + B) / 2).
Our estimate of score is 0.0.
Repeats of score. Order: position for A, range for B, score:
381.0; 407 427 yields -1.6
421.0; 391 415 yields -1.1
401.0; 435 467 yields -1.4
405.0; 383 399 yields -1.1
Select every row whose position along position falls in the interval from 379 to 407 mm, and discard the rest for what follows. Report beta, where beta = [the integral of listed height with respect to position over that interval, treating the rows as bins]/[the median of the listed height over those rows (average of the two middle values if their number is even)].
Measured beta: 28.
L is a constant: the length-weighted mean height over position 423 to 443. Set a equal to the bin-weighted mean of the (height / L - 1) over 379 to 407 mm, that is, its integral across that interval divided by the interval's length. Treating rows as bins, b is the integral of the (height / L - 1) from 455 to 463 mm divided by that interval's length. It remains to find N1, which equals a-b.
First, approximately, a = -0.127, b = -0.061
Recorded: -0.07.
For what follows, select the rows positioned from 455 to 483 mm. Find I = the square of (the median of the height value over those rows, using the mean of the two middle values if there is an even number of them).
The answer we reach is 36864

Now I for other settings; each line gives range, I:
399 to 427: 34225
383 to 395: 31684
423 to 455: 41209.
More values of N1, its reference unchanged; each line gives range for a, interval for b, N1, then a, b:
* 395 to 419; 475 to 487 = -0.05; -0.124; -0.076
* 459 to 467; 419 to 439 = -0.05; -0.061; -0.013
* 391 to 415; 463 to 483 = -0.01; -0.116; -0.105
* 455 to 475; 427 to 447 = -0.09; -0.094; -0.003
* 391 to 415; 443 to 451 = -0.13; -0.116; 0.012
